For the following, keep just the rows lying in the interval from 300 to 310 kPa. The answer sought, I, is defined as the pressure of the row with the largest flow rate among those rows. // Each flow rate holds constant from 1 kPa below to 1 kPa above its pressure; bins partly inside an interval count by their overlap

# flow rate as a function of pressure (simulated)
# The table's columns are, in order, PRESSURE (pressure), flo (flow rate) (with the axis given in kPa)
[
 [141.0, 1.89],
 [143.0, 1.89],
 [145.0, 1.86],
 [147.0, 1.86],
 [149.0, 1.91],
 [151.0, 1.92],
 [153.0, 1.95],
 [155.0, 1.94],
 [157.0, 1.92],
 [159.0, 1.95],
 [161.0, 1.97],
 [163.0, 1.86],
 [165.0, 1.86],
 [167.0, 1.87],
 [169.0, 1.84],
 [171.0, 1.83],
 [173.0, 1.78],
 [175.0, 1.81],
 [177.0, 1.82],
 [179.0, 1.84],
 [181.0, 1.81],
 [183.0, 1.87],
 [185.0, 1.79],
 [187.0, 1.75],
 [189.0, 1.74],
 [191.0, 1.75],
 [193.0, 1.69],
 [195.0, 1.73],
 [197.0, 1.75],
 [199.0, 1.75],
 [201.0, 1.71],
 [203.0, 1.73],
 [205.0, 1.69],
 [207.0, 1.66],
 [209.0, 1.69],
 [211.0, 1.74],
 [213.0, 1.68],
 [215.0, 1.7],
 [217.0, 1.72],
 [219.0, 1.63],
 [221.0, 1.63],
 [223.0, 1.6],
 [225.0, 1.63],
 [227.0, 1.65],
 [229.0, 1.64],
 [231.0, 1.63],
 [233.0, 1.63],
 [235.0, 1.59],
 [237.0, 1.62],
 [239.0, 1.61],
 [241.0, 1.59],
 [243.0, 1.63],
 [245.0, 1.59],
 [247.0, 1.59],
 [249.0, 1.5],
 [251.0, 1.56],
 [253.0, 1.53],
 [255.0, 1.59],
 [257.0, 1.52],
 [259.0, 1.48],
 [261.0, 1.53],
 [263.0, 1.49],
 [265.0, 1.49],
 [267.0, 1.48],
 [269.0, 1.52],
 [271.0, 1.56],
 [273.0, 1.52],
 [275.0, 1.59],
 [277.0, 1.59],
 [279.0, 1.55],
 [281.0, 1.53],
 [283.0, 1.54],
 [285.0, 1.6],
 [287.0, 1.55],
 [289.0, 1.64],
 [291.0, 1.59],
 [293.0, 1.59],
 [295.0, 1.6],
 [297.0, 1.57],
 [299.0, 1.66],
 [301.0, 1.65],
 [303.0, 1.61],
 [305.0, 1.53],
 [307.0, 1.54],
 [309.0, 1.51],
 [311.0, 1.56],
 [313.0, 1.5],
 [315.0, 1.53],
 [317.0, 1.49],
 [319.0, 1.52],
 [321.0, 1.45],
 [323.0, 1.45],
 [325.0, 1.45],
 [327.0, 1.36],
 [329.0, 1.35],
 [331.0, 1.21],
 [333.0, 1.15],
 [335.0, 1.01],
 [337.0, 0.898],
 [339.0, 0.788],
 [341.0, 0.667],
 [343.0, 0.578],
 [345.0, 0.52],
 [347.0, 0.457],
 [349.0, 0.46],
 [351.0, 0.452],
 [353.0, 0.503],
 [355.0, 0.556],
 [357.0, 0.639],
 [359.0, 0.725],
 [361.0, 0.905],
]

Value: 301.0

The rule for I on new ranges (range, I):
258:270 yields 261.0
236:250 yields 243.0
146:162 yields 161.0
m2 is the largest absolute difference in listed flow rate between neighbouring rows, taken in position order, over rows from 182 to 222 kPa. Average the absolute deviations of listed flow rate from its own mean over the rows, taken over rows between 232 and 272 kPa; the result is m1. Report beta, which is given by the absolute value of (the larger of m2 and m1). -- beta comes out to 0.09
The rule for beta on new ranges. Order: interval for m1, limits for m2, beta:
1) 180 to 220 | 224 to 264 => 0.09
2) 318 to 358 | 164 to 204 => 0.36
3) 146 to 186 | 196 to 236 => 0.09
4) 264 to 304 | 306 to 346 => 0.14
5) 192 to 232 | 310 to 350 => 0.14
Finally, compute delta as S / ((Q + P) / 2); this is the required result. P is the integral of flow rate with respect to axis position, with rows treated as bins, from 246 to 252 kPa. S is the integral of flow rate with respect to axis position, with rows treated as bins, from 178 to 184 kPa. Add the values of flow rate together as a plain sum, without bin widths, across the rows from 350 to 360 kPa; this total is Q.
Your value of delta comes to 1.8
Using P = 9.3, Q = 3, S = 11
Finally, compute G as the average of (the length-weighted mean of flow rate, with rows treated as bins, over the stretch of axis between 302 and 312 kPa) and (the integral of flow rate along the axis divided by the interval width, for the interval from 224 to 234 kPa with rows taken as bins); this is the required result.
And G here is 1.6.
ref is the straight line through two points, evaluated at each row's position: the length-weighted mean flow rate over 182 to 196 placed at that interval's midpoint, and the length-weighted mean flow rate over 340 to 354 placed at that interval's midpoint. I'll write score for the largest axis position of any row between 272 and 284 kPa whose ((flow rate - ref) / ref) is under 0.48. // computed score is 281.0 kPa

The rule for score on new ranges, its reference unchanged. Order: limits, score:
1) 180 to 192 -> 191.0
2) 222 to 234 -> 233.0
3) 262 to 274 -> 273.0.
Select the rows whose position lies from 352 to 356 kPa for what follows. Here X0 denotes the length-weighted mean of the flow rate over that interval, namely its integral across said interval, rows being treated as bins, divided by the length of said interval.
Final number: 0.53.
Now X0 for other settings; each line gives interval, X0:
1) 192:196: 1.71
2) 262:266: 1.49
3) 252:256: 1.56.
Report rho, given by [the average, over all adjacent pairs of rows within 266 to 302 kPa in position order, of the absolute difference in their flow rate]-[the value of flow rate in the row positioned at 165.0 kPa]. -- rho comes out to -1.8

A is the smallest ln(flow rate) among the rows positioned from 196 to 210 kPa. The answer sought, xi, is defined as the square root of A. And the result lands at 0.712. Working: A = 0.51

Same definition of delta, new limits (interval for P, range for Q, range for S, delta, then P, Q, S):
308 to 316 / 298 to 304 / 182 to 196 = 2.9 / 12.2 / 5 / 25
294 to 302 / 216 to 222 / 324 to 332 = 1.2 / 13.0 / 5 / 11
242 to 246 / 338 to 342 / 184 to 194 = 4.4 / 6.4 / 1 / 17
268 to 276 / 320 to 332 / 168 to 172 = 0.7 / 12.4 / 8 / 7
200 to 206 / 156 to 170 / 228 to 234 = 0.8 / 10.3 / 13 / 10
